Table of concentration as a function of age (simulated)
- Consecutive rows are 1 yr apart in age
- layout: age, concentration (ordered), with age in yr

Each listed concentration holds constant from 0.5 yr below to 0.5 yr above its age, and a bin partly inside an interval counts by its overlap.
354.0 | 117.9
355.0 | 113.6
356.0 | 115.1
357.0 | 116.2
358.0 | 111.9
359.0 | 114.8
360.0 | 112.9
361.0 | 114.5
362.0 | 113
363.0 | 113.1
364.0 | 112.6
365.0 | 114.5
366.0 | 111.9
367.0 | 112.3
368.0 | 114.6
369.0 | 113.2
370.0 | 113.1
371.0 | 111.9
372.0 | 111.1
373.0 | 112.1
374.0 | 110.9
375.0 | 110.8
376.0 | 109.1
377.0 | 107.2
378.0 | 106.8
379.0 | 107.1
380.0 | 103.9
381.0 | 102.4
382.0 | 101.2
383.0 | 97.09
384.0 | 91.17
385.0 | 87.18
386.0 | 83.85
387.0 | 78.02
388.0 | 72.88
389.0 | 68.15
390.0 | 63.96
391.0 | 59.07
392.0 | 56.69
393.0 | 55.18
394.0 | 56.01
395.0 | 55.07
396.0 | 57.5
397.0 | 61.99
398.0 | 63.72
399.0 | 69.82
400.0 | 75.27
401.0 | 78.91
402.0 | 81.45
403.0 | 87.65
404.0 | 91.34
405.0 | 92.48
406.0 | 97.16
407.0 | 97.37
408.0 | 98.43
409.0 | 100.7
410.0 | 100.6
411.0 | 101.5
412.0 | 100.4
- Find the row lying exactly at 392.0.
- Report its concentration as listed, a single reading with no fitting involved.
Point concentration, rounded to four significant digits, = 56.69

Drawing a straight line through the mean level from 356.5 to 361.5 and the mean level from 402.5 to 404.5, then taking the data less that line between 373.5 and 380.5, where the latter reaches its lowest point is 380.0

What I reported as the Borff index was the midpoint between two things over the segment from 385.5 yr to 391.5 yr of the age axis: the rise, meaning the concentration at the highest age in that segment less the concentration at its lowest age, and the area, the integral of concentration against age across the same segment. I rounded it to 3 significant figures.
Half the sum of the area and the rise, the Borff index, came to 201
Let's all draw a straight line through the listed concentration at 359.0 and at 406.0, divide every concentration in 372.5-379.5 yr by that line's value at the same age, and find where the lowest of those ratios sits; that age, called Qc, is 378.0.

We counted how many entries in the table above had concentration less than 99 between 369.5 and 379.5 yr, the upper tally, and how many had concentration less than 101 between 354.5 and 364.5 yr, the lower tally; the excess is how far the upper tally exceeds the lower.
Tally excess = 0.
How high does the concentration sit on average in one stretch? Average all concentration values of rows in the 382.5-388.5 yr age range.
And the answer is 85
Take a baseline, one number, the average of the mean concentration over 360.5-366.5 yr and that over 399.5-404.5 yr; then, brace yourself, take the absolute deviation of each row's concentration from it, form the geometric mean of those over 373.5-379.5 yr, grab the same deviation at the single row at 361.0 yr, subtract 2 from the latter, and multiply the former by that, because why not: 150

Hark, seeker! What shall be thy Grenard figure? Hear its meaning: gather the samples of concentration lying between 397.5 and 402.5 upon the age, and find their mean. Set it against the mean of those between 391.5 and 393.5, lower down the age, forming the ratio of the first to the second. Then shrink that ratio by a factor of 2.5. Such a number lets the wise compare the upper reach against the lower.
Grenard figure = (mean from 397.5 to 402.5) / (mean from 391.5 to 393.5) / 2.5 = 0.53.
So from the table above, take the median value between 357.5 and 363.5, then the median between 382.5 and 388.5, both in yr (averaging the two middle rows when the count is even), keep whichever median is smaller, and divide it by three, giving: 29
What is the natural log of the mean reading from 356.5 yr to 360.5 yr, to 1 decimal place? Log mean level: 4.7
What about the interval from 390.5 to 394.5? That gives 4.0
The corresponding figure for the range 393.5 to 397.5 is 4.1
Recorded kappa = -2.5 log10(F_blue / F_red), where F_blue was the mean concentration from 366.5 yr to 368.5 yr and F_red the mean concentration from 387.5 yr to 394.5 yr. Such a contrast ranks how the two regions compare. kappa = -0.66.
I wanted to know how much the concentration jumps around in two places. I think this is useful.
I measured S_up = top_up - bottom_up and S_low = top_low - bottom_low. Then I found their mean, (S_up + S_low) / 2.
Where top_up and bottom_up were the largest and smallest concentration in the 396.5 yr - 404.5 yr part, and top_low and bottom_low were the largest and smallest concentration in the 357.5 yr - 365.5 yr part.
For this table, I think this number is 16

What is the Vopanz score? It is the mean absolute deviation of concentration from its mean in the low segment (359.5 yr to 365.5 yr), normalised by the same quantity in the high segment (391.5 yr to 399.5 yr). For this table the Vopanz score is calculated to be 0.2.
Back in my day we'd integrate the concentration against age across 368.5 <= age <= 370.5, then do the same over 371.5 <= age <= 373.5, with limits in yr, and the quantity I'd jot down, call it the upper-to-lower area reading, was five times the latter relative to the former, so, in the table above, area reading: 4.9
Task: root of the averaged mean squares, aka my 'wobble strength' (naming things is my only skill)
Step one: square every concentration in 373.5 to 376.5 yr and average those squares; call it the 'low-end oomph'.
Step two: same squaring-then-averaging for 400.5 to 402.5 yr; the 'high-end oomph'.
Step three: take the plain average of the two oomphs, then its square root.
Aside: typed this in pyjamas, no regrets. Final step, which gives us 96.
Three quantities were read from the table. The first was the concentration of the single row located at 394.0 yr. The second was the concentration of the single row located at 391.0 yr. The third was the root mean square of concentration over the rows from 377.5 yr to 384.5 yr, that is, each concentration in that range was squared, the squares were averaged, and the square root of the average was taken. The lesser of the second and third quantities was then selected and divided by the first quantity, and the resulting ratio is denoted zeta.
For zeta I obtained 1.1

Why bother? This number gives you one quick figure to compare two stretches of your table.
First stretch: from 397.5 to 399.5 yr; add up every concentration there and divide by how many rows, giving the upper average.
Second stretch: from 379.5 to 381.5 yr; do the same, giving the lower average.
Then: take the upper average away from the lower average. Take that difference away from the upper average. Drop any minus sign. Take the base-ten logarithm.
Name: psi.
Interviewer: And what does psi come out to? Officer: 1.48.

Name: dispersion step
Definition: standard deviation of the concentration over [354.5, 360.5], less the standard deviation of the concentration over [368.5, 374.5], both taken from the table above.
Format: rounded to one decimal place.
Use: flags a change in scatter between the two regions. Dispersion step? 0.6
